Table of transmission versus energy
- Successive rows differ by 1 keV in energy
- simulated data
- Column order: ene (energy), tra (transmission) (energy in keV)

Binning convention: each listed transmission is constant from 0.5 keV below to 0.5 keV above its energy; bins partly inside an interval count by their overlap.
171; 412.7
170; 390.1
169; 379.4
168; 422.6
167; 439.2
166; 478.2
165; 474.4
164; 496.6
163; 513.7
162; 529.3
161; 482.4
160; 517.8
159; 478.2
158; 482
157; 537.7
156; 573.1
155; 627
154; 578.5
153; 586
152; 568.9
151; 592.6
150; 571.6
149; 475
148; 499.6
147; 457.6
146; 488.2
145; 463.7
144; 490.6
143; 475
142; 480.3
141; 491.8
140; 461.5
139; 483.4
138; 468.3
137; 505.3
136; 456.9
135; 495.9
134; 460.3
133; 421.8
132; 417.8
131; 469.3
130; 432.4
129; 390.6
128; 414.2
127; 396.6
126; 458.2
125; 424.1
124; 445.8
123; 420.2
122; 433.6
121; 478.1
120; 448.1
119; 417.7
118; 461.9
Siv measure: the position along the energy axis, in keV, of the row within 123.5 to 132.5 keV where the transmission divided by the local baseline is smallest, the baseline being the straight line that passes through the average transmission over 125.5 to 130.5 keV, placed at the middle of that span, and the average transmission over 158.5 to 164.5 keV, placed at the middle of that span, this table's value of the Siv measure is 129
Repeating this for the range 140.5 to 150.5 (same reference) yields 147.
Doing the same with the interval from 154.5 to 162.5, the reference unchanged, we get 161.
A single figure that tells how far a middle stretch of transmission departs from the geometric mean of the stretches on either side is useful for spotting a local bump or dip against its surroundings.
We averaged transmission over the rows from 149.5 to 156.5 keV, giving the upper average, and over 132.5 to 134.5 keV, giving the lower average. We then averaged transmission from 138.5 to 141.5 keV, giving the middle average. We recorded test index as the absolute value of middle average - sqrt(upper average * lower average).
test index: 29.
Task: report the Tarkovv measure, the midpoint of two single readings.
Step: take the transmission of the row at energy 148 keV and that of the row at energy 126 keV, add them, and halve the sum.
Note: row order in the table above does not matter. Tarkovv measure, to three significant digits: 479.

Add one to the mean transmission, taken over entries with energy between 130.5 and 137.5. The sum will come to 462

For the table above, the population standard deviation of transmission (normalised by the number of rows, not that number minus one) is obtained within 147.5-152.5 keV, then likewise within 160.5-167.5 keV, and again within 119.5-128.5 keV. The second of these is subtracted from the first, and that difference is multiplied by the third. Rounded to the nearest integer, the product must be 436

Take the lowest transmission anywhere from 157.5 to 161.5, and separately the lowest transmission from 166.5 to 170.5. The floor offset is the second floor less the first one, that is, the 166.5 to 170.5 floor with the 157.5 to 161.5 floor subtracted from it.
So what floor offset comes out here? -99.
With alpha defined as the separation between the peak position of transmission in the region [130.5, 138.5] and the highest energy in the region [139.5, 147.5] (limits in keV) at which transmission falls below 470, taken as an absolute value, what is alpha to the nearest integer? 10 keV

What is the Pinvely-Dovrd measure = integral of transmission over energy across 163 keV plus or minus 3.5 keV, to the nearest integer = 3492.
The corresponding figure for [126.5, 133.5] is 2943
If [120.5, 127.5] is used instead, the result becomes 3057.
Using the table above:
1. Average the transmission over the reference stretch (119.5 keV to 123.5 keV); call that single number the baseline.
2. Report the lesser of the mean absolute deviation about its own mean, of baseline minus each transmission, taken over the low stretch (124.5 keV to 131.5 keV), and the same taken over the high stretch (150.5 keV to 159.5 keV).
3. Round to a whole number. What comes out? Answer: 23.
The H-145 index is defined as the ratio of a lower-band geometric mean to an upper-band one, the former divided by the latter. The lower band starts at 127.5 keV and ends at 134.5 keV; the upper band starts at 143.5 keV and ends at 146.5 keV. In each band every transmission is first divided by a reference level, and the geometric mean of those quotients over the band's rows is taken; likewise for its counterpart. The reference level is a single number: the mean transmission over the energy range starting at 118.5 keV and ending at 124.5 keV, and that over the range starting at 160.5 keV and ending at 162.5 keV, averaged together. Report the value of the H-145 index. 0.89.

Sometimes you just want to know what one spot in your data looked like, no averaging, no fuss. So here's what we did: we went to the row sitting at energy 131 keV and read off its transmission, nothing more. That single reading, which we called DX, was 469.3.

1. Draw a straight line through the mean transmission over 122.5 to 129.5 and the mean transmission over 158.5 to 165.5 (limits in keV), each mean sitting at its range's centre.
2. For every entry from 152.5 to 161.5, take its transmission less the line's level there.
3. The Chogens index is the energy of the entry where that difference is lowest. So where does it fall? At 161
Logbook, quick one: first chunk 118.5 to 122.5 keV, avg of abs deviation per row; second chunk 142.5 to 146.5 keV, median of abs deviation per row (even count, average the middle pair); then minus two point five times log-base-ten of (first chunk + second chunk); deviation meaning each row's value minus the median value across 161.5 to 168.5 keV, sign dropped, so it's -4.1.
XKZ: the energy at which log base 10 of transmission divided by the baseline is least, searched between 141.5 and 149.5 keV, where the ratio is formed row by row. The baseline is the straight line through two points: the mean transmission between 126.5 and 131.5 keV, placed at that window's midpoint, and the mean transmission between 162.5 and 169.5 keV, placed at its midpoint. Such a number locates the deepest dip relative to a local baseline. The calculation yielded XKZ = 147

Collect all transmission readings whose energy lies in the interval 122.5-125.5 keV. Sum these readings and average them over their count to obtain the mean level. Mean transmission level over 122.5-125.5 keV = 430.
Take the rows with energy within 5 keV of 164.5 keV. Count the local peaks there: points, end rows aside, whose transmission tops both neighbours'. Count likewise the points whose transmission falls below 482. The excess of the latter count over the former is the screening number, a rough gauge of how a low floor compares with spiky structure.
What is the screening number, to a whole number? 3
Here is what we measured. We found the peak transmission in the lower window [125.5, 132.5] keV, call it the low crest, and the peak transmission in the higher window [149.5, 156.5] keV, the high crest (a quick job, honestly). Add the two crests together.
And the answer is 1096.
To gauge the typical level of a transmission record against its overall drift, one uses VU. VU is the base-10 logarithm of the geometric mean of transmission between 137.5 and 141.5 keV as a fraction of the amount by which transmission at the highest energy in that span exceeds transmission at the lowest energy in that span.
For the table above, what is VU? 1.3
